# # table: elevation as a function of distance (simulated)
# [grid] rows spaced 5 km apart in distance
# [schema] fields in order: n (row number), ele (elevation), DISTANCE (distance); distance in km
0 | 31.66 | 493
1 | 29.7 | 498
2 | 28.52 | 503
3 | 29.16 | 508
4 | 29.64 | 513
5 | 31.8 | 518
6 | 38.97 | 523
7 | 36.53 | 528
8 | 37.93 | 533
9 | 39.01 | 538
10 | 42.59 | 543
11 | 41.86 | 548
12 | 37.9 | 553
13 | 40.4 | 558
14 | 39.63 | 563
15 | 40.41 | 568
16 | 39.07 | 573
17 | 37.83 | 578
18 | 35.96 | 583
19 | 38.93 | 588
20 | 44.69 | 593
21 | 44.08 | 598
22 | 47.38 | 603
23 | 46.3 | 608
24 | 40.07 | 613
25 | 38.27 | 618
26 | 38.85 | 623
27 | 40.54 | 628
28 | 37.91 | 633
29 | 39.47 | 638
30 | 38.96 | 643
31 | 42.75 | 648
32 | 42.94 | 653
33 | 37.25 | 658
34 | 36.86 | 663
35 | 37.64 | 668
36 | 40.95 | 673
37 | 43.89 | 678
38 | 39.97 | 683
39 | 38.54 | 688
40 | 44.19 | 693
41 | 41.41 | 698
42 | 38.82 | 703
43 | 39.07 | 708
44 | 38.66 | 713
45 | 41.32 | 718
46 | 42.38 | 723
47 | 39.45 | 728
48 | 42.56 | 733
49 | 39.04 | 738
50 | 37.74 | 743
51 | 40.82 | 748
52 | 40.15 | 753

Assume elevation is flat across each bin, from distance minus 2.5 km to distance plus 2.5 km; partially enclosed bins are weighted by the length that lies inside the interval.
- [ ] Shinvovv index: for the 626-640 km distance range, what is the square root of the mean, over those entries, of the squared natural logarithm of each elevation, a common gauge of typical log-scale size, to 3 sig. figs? 3.67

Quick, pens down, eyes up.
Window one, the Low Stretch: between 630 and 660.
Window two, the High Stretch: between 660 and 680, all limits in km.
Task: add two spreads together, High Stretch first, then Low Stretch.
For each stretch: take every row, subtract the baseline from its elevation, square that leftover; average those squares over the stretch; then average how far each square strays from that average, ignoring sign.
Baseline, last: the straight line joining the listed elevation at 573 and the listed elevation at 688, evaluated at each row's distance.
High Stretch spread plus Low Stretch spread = 17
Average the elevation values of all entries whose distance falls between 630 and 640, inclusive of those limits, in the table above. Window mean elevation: 38.7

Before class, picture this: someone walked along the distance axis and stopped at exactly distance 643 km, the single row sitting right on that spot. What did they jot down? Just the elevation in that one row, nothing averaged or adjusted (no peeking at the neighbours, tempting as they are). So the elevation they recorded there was 38.96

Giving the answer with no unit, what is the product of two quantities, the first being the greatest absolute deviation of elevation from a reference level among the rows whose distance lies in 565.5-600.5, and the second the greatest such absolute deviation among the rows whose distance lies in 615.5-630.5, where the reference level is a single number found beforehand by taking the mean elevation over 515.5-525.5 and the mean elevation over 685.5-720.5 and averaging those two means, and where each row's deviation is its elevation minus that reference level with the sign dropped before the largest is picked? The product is 19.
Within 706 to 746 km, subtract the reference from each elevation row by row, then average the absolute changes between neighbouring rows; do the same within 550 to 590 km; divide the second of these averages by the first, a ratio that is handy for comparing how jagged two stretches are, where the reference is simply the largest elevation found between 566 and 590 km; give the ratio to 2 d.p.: 0.77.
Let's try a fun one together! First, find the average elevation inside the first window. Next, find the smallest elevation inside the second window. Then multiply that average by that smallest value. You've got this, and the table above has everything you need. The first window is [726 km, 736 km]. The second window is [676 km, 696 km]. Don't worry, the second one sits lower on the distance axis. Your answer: 1580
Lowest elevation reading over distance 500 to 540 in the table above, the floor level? 28.52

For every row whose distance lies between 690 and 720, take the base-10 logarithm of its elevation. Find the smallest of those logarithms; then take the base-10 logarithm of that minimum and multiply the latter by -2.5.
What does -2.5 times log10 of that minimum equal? -0.502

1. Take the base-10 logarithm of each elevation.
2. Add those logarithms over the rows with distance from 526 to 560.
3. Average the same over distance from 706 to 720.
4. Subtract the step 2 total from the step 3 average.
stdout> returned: -10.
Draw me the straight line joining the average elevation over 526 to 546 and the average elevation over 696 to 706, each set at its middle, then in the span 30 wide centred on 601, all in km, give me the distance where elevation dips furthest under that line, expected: 588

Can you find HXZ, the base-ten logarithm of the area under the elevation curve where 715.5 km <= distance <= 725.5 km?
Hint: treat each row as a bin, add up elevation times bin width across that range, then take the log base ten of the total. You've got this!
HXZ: 2.62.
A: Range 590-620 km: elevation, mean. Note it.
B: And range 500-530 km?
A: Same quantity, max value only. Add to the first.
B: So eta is 82.4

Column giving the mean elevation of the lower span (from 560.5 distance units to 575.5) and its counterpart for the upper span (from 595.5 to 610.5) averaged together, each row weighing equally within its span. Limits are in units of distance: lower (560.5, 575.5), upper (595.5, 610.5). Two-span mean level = 42.8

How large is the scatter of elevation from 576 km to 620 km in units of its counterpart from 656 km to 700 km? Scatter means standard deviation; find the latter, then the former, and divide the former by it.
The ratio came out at 1.5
